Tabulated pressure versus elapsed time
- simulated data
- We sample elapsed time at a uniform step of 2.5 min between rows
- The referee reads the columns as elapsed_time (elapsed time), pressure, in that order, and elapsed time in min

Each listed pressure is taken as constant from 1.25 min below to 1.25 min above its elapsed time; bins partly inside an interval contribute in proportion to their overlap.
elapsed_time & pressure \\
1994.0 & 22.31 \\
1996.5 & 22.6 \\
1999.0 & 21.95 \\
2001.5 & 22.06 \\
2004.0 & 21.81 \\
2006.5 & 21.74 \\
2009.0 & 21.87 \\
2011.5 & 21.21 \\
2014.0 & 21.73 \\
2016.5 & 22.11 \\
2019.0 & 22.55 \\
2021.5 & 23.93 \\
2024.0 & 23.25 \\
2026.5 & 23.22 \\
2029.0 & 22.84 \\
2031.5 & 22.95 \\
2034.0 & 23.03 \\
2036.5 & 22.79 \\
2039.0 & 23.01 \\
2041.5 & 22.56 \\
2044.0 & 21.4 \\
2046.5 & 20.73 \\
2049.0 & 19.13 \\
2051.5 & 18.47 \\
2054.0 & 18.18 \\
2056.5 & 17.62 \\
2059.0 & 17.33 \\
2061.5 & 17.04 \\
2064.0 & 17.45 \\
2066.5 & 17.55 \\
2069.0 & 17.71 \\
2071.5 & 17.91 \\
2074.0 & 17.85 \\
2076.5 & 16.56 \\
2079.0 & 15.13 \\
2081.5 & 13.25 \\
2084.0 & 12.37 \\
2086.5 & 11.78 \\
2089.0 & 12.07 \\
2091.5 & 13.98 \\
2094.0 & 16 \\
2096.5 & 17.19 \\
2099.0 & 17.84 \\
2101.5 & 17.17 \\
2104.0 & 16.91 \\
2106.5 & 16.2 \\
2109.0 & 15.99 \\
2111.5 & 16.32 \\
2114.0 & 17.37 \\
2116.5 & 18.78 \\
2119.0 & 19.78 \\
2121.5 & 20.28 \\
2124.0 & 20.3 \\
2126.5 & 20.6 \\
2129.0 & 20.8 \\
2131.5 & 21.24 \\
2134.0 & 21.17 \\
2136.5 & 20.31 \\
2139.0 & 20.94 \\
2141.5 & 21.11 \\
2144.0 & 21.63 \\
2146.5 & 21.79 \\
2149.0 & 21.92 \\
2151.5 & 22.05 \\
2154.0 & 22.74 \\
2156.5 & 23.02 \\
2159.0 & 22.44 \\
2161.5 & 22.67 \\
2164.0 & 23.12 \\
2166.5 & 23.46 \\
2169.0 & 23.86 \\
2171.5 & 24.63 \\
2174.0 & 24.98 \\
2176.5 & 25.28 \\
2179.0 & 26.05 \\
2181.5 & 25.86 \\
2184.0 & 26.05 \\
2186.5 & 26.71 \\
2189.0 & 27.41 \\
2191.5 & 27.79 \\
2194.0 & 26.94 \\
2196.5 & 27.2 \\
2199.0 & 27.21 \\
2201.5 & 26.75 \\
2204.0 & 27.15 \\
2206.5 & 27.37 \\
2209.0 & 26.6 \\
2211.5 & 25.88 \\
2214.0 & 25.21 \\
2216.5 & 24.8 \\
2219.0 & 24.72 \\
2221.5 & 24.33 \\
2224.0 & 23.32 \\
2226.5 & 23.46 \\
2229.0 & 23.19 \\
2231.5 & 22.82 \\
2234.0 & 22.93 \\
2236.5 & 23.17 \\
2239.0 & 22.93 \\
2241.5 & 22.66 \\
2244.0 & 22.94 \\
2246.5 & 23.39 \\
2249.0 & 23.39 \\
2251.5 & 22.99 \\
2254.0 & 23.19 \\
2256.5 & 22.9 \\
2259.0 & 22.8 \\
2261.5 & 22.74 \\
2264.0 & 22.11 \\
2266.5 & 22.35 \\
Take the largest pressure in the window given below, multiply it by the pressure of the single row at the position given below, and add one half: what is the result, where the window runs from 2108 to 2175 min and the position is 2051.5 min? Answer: 462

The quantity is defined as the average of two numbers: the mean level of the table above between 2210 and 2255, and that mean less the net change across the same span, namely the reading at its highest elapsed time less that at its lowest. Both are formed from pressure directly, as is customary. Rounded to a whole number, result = 25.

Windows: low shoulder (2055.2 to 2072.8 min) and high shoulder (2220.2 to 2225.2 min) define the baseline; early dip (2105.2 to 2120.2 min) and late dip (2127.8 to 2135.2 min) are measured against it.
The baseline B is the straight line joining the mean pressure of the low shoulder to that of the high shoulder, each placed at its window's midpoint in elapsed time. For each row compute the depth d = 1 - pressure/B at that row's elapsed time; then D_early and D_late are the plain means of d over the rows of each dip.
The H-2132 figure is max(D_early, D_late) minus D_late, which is 0.15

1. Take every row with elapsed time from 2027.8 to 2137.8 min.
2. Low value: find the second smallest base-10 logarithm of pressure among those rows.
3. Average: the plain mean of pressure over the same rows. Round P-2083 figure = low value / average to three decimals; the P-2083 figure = 0.059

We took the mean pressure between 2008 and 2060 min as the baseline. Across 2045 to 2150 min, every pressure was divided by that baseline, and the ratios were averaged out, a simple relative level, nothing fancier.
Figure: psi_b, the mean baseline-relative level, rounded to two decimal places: 0.84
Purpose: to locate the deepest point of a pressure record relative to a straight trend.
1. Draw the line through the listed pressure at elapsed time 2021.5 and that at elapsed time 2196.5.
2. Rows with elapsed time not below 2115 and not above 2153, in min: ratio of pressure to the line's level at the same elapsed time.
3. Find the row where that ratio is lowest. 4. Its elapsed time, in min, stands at 2116.5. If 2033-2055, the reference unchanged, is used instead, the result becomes 2054.0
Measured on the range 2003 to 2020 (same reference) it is 2011.5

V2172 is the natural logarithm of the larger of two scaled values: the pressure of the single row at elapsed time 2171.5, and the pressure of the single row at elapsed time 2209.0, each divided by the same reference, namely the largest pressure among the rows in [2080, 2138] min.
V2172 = 0.23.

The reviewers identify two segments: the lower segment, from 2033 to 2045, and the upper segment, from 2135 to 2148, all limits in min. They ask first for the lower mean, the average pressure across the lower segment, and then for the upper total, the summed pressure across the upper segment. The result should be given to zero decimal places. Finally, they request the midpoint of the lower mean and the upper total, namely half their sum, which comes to 64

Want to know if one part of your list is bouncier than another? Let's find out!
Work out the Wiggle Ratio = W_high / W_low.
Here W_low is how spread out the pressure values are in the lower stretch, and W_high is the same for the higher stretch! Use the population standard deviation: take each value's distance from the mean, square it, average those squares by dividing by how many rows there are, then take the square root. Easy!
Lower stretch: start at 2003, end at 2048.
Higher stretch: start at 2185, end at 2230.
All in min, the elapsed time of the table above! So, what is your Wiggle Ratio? 1.9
